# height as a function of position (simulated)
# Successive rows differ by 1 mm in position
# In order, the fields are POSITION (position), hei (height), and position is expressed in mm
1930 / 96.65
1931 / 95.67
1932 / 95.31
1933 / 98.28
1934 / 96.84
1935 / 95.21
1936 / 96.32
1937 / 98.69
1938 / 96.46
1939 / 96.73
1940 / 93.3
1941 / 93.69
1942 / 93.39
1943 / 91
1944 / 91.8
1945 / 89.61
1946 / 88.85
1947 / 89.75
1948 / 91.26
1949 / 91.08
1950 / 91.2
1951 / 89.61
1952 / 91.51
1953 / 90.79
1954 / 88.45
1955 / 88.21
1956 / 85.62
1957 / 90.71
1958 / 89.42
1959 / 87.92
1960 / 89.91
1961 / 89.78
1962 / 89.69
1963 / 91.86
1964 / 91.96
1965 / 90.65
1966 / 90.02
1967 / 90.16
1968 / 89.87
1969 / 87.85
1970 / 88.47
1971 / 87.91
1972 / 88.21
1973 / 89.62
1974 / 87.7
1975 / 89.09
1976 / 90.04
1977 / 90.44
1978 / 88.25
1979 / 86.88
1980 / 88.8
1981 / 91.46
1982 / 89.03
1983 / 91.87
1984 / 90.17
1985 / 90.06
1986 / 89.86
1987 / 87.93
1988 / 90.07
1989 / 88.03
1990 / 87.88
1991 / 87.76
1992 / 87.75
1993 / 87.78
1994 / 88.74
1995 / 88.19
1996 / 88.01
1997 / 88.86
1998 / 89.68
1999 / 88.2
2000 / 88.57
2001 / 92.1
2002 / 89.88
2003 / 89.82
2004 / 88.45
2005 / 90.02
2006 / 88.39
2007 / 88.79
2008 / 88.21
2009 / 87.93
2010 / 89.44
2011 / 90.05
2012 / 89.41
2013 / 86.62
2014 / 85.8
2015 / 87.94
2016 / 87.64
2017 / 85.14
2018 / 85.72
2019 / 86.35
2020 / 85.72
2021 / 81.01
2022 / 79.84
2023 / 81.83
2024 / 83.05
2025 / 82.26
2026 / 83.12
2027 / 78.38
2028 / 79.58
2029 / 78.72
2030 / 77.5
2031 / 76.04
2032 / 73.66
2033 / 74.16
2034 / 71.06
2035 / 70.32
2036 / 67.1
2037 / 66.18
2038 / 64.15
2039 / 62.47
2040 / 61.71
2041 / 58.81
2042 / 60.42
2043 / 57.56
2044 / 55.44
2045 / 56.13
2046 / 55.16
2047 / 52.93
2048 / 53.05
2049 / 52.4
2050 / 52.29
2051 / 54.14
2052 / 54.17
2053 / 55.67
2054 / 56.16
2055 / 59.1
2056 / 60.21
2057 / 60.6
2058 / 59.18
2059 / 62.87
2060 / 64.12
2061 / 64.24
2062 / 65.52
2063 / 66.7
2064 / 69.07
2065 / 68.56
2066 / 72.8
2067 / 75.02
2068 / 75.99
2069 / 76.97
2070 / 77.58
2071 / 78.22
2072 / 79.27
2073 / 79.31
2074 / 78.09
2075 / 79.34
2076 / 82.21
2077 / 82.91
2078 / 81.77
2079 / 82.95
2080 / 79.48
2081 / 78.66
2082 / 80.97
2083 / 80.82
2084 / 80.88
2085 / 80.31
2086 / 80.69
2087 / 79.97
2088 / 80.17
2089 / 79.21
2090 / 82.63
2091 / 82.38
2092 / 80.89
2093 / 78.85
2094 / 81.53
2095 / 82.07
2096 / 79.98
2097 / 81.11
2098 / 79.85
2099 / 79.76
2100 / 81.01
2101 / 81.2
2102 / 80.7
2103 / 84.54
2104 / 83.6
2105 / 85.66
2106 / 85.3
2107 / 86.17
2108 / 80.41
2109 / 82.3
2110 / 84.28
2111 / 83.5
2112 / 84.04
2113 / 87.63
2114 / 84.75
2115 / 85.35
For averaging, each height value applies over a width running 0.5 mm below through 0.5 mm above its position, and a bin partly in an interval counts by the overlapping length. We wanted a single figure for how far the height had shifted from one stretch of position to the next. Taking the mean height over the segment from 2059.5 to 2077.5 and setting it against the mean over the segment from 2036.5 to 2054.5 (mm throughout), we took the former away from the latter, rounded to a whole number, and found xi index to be -17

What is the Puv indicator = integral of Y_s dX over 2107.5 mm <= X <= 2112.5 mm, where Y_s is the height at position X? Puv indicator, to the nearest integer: 415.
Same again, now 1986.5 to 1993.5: 617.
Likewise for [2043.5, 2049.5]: 325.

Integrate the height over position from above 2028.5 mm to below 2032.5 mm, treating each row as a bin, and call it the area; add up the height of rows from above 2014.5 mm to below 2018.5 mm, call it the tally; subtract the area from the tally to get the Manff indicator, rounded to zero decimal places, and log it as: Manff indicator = 41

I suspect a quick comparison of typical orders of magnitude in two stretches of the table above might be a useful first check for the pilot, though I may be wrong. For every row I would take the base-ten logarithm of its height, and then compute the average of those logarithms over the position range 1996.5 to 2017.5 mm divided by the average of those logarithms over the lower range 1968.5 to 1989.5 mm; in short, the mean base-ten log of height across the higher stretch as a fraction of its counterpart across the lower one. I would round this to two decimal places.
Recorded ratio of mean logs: 1.00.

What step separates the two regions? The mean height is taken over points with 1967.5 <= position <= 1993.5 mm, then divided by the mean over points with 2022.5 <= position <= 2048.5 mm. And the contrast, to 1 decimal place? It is 1.3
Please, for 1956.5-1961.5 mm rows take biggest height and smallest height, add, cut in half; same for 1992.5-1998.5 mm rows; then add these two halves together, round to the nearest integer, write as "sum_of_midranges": 178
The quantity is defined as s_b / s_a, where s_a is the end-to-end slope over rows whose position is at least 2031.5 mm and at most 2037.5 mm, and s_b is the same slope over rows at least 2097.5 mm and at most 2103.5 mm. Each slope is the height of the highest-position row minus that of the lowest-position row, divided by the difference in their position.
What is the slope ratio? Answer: -1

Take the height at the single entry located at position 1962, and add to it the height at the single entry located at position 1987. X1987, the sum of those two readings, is 178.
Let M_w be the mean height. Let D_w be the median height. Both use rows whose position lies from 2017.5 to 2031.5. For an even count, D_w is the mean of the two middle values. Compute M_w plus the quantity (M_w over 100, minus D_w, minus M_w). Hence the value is -81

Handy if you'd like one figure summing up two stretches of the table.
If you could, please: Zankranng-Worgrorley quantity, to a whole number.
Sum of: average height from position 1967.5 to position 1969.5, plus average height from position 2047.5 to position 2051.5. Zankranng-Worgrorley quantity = 142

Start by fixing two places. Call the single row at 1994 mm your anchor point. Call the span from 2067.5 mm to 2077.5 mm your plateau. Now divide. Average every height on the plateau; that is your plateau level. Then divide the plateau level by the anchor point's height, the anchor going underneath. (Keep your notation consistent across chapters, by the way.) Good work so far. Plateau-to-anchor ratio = 0.89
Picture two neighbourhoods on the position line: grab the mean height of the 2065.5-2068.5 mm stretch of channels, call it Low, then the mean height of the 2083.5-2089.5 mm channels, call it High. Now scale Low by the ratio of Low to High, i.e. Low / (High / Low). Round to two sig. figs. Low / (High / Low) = 69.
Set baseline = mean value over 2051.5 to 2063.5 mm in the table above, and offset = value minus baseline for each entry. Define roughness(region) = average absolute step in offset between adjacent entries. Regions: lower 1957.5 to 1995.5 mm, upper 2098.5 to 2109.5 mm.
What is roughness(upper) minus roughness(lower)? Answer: 0.65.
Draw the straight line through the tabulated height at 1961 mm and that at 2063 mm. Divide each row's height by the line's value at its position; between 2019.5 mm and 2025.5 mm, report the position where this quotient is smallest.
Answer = 2022 mm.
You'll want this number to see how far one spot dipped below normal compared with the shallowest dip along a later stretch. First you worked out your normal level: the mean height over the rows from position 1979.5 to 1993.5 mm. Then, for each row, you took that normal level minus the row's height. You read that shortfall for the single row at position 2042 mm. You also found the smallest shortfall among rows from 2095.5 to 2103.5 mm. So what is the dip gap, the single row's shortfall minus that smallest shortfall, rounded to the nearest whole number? 24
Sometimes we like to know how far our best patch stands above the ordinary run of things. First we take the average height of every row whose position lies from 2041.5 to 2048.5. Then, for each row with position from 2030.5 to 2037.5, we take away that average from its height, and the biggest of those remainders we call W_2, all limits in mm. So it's 20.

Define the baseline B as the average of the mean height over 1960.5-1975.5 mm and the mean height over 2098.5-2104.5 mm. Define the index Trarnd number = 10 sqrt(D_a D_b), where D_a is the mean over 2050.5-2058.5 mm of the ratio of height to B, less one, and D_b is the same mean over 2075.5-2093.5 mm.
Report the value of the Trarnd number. 1.4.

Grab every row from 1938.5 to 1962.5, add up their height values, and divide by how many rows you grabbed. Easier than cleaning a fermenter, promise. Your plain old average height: 91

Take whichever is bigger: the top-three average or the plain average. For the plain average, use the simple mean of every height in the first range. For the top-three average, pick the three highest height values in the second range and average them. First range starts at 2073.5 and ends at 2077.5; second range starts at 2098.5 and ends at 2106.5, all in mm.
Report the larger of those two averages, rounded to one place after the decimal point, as 85.2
